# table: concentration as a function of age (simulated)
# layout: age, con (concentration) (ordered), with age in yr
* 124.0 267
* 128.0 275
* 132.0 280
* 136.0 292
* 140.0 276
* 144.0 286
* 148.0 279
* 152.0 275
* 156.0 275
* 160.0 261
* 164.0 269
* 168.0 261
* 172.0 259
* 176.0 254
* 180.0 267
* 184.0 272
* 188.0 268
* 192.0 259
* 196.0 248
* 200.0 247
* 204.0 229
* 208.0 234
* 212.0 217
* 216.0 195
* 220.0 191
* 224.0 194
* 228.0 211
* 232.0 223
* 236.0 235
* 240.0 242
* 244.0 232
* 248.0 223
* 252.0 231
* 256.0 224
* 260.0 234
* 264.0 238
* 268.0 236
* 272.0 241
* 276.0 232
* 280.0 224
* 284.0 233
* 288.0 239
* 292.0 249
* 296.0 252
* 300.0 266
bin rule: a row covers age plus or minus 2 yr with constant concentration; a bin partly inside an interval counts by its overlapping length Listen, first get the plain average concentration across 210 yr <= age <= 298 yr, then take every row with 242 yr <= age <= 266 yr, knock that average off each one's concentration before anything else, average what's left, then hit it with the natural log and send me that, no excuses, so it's 1.2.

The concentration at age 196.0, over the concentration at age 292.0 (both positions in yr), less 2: -1.00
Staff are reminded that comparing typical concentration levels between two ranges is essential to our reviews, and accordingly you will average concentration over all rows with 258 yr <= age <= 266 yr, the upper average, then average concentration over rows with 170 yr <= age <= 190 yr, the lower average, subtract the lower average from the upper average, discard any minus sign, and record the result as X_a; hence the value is 28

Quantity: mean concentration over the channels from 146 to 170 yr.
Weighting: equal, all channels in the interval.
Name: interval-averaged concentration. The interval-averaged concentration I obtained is 270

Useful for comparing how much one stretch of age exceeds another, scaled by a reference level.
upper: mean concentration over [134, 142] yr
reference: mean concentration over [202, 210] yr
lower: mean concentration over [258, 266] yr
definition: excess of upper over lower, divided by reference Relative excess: 0.21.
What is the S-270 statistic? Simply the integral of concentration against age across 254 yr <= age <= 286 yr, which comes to 7448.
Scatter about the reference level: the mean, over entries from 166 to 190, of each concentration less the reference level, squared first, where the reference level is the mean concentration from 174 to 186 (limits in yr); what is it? 38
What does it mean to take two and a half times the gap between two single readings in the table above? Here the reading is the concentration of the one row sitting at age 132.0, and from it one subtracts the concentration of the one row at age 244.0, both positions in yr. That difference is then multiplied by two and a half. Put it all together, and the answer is 120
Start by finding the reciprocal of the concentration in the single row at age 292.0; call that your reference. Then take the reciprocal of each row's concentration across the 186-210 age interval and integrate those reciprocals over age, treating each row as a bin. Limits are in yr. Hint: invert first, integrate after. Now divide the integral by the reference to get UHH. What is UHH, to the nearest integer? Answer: 24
